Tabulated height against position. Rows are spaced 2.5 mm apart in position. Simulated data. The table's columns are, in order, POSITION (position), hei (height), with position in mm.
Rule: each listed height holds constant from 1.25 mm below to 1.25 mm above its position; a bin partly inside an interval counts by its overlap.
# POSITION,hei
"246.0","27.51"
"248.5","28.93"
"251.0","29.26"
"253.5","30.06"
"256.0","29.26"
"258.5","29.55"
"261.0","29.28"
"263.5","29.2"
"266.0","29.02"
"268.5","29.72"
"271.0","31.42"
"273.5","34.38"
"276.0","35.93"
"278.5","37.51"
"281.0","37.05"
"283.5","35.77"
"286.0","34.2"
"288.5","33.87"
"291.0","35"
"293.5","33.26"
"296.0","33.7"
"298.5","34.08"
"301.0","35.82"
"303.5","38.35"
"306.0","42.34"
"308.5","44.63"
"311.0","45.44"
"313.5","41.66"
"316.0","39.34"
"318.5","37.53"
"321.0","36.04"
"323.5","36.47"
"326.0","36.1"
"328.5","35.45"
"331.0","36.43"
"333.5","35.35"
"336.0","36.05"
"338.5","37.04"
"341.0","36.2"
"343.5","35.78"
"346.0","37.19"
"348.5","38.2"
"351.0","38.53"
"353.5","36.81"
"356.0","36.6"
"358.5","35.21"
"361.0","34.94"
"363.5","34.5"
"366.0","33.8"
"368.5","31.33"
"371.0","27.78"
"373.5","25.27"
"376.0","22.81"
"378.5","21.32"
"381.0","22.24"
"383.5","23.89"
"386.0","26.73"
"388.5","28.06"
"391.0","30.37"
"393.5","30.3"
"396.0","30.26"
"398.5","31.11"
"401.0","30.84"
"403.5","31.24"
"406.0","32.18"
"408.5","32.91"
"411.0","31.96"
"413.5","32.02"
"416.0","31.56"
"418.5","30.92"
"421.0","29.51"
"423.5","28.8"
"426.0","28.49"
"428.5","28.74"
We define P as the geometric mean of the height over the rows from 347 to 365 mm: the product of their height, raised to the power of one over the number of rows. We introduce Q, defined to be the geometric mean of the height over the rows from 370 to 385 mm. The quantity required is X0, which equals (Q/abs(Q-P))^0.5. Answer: 1.38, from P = 36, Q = 24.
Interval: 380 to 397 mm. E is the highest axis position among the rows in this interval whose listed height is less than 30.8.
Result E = 396.0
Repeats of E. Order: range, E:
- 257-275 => 268.5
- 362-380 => 378.5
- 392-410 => 396.0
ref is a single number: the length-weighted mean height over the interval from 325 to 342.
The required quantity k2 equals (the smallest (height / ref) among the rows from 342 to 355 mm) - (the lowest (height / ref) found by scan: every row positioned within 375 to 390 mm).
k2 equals 0.40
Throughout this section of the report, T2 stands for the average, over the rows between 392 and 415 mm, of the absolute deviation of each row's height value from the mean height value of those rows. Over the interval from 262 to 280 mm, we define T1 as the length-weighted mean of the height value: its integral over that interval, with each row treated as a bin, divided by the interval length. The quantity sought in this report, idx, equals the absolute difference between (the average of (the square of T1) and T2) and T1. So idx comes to 495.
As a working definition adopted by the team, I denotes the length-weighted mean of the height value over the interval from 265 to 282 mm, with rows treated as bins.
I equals 34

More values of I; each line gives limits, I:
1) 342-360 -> 37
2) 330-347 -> 36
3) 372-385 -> 23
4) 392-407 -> 31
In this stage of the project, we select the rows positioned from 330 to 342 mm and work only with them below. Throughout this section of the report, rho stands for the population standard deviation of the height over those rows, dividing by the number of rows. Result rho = 0.55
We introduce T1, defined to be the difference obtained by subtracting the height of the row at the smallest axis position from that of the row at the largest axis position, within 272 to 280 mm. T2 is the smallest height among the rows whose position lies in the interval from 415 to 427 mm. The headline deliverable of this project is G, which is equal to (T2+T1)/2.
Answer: 15.8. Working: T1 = 3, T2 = 28.49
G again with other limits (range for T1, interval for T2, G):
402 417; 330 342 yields 17.8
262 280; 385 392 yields 17.5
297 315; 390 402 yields 18.9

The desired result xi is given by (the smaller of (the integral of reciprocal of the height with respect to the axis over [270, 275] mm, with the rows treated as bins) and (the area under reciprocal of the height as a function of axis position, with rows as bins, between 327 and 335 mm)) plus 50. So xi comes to 50.2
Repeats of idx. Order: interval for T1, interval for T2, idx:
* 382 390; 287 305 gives 318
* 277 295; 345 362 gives 586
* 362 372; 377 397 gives 483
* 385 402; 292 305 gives 412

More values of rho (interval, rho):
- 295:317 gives 4.11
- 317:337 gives 0.64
